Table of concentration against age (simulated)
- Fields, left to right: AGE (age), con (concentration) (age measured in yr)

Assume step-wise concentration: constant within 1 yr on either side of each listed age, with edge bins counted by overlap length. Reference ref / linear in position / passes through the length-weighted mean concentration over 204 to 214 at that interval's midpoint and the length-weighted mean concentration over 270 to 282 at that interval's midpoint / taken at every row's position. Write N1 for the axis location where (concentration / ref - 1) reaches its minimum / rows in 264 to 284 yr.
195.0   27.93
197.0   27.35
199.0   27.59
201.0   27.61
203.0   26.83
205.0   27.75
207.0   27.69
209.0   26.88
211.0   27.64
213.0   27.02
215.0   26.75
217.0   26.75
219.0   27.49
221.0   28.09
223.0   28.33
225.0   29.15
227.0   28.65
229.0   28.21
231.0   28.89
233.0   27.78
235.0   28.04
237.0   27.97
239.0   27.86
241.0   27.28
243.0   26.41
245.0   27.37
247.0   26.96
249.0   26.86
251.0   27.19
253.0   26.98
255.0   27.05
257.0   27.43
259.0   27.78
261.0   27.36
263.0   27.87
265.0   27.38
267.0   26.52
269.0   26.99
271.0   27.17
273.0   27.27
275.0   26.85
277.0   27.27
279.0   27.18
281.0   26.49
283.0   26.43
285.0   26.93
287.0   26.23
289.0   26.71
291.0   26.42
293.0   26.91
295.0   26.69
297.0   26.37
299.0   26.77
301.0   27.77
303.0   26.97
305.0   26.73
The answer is 283.0 yr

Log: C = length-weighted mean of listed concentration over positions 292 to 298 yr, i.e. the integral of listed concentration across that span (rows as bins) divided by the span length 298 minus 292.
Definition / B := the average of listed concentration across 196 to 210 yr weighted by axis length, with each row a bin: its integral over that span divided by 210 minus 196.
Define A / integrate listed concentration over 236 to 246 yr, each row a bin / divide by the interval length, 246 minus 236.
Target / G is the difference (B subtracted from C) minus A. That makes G -28.1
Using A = 27.4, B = 27.4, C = 26.7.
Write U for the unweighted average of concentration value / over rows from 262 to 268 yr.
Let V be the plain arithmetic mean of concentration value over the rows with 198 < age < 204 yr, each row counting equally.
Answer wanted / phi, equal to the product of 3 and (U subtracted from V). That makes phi 0.26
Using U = 27.3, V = 27.3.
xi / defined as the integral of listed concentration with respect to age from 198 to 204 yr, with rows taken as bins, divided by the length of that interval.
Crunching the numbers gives 27.3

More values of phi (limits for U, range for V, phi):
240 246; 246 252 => -0.05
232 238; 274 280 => -2.49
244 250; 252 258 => 0.27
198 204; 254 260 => 0.23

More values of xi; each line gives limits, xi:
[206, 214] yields 27.3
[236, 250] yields 27.2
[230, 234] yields 28.3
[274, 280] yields 27.1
